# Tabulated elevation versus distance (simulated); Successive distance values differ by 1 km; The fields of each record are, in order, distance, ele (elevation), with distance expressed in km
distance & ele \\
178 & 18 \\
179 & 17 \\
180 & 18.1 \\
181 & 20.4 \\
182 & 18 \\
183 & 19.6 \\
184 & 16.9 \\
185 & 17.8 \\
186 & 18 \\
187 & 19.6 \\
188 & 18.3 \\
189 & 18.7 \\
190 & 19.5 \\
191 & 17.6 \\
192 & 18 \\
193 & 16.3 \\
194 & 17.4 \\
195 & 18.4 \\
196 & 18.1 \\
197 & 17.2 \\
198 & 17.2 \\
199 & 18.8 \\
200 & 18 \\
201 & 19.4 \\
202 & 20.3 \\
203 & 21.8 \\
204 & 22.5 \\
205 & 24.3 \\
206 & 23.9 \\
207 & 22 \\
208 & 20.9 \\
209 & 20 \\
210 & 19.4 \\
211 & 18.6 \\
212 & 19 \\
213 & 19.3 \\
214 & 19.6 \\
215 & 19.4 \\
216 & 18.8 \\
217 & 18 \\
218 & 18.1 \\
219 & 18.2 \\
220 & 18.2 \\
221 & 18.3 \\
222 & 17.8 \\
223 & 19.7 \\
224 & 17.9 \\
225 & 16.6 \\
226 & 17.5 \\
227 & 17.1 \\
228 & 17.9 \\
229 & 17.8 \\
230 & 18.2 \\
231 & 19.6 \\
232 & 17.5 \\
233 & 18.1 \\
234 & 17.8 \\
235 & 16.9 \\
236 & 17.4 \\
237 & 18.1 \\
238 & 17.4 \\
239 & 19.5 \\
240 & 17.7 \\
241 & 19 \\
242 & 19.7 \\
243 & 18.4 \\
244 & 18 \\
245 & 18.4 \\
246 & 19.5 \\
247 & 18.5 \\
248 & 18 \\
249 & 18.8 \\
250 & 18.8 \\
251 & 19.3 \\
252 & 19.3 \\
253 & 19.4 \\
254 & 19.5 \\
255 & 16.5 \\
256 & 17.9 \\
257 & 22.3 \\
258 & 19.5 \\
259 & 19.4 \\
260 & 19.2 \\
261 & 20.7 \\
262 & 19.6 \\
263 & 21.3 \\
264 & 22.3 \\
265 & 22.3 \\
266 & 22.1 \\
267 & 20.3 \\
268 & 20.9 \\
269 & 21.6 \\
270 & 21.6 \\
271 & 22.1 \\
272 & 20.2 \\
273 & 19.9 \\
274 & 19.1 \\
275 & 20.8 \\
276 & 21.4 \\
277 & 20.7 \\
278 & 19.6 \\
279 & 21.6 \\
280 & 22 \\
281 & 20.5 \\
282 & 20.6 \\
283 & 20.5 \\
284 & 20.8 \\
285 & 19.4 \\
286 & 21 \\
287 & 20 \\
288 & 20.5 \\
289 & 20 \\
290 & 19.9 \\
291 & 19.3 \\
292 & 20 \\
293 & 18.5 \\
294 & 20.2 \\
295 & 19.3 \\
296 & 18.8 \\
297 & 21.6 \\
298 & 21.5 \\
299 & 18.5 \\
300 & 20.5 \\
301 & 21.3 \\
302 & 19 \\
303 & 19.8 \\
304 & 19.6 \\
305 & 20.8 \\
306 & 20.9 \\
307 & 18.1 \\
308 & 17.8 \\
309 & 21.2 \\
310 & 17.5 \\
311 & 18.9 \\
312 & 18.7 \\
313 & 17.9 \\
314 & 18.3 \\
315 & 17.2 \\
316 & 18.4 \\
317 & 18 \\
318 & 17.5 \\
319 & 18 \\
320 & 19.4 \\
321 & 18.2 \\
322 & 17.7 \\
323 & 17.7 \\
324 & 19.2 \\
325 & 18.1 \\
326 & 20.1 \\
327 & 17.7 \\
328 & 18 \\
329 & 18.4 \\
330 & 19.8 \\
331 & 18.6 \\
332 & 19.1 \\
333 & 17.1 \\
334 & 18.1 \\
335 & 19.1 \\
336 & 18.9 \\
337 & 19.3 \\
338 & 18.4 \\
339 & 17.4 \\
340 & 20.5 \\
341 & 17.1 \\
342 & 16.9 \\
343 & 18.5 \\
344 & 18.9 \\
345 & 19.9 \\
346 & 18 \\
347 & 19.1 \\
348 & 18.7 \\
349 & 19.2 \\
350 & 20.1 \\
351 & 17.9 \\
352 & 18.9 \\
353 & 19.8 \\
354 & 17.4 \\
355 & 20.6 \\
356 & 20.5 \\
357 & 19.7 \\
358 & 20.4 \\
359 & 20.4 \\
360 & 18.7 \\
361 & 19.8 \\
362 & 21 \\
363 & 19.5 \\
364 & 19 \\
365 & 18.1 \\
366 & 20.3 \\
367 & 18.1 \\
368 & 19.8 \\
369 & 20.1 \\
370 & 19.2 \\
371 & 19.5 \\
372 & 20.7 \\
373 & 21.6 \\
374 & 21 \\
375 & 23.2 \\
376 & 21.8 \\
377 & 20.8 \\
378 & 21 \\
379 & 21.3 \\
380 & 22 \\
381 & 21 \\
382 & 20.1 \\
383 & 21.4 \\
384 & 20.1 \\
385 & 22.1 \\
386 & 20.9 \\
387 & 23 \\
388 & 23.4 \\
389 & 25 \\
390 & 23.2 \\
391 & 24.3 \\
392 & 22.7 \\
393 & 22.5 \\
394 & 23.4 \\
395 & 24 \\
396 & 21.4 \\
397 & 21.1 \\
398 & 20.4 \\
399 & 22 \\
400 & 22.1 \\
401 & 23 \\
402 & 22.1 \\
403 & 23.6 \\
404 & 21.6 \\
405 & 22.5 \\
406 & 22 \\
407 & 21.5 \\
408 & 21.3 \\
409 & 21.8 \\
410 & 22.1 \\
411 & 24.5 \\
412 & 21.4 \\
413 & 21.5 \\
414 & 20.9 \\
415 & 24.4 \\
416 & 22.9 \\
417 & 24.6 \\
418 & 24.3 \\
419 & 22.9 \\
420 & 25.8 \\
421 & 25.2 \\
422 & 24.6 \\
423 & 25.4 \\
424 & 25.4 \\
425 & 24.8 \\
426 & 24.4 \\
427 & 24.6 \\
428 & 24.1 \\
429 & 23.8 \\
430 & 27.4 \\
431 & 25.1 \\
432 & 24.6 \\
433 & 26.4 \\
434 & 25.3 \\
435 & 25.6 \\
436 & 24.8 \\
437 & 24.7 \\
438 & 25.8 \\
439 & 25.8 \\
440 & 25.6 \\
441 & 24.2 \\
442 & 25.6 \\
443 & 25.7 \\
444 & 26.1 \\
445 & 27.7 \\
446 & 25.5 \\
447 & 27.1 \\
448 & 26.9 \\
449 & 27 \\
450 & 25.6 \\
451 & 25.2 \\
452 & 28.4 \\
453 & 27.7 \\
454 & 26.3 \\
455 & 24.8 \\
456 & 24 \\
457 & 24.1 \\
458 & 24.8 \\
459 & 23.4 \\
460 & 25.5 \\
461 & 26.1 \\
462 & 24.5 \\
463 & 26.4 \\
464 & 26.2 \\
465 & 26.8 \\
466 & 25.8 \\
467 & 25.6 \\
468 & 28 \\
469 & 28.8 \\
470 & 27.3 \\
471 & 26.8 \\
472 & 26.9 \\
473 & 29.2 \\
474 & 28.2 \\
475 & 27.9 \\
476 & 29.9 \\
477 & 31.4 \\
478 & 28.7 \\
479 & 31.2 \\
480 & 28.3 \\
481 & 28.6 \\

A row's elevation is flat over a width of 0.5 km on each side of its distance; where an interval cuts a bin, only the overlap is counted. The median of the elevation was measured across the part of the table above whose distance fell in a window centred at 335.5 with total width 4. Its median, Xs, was 19.0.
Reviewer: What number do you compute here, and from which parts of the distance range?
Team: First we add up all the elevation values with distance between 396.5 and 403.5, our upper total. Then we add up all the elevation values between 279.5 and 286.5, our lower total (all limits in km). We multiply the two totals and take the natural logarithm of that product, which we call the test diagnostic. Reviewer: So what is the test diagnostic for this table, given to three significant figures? 10.0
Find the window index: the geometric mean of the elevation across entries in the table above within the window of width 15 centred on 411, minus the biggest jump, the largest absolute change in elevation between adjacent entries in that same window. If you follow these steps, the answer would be 19.0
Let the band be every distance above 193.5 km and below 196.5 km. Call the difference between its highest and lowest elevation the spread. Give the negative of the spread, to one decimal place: -1.0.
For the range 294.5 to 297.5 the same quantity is -2.8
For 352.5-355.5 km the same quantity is -3.2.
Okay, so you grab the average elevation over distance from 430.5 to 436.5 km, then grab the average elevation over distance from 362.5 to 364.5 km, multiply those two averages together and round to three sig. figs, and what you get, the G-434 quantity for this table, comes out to 487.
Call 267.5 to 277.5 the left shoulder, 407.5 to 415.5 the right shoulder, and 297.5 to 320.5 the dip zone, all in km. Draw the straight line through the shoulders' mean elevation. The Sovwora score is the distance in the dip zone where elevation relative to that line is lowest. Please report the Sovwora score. 315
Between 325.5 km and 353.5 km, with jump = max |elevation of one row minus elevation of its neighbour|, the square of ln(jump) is 1.5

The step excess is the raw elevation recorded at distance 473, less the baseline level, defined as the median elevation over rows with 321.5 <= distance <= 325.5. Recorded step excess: 11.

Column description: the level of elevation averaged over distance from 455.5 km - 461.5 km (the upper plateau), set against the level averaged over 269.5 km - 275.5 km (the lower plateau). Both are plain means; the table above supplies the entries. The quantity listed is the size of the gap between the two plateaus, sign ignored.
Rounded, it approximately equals 4.0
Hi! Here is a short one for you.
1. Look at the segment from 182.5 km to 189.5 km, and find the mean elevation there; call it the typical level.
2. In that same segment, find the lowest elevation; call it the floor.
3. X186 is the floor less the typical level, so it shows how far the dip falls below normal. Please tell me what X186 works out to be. -1.5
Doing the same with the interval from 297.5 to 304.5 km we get -1.5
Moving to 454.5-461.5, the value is -1.3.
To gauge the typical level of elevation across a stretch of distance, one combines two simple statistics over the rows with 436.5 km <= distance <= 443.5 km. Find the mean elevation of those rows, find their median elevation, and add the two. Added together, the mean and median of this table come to 50.9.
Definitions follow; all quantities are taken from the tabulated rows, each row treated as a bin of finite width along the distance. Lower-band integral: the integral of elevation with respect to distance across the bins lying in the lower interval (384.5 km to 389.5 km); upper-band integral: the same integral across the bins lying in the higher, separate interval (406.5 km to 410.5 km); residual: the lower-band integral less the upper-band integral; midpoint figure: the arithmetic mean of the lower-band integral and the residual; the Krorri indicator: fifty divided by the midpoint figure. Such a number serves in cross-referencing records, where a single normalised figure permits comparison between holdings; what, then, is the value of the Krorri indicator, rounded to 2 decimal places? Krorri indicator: 0.70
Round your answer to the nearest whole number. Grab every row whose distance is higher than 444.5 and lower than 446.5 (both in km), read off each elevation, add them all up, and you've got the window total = 53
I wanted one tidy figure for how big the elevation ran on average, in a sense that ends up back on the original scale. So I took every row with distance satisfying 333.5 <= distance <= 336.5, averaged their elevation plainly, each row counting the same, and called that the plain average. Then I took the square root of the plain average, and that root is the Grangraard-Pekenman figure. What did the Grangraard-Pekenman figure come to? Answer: 4.32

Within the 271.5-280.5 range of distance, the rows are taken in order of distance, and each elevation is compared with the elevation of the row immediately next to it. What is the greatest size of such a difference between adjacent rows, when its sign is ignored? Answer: 2.0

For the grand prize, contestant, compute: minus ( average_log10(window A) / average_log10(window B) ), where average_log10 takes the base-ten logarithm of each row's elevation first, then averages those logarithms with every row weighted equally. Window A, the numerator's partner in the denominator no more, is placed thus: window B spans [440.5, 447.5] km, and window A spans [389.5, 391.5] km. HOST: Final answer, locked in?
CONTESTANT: -0.97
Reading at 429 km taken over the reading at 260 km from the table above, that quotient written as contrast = 1.2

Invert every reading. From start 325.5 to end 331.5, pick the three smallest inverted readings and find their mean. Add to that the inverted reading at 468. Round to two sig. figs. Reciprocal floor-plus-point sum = 0.087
